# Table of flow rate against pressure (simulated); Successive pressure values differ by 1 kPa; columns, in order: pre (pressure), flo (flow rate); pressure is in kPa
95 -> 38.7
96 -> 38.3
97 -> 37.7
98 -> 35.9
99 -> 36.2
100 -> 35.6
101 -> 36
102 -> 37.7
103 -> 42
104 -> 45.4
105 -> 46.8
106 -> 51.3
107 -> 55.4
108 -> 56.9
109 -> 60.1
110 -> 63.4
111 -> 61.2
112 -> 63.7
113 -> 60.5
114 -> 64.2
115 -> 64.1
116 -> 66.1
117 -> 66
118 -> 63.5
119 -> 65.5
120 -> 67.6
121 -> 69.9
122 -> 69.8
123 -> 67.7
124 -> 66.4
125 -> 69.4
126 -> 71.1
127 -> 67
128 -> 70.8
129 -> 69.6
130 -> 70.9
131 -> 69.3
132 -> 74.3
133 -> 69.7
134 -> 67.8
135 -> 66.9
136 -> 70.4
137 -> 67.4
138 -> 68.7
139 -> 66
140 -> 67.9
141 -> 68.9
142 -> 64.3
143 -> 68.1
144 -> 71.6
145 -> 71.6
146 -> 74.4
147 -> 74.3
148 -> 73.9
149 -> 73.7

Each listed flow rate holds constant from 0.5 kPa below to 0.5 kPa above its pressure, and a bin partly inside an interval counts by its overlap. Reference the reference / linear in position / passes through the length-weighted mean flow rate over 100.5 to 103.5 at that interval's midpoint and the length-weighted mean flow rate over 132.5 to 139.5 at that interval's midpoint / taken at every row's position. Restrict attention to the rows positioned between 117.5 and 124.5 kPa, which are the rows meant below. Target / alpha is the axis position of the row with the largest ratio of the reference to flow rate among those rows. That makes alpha 124 kPa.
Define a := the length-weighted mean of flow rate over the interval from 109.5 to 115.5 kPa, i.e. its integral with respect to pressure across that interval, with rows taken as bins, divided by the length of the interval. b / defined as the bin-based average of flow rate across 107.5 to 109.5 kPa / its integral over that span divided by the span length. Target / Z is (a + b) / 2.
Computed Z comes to 60.7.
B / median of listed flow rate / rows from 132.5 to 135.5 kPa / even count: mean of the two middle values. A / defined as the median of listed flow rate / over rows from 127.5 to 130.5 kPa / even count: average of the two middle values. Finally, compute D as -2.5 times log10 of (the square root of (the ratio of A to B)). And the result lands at -0.02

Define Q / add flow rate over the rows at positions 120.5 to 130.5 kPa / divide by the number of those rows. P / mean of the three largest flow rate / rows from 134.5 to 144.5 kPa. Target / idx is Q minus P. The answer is -1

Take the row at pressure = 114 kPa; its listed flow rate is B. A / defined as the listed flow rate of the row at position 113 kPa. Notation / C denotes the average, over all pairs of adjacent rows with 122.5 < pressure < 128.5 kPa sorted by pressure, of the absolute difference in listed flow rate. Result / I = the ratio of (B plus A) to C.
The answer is 45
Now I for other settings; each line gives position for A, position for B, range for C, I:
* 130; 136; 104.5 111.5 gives 45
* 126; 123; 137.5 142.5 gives 54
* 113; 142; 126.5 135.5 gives 49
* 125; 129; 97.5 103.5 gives 95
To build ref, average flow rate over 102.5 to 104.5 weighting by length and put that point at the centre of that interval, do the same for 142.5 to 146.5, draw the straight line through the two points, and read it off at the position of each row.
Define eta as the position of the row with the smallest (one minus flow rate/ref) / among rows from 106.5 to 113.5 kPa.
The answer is 110 kPa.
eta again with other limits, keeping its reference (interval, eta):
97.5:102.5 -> 98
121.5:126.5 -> 122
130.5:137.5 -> 132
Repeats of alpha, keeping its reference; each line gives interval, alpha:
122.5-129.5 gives 127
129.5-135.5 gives 135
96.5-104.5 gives 101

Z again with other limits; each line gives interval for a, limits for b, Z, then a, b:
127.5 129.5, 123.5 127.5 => 69.3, 70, 68.5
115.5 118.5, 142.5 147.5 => 68.6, 65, 72.0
